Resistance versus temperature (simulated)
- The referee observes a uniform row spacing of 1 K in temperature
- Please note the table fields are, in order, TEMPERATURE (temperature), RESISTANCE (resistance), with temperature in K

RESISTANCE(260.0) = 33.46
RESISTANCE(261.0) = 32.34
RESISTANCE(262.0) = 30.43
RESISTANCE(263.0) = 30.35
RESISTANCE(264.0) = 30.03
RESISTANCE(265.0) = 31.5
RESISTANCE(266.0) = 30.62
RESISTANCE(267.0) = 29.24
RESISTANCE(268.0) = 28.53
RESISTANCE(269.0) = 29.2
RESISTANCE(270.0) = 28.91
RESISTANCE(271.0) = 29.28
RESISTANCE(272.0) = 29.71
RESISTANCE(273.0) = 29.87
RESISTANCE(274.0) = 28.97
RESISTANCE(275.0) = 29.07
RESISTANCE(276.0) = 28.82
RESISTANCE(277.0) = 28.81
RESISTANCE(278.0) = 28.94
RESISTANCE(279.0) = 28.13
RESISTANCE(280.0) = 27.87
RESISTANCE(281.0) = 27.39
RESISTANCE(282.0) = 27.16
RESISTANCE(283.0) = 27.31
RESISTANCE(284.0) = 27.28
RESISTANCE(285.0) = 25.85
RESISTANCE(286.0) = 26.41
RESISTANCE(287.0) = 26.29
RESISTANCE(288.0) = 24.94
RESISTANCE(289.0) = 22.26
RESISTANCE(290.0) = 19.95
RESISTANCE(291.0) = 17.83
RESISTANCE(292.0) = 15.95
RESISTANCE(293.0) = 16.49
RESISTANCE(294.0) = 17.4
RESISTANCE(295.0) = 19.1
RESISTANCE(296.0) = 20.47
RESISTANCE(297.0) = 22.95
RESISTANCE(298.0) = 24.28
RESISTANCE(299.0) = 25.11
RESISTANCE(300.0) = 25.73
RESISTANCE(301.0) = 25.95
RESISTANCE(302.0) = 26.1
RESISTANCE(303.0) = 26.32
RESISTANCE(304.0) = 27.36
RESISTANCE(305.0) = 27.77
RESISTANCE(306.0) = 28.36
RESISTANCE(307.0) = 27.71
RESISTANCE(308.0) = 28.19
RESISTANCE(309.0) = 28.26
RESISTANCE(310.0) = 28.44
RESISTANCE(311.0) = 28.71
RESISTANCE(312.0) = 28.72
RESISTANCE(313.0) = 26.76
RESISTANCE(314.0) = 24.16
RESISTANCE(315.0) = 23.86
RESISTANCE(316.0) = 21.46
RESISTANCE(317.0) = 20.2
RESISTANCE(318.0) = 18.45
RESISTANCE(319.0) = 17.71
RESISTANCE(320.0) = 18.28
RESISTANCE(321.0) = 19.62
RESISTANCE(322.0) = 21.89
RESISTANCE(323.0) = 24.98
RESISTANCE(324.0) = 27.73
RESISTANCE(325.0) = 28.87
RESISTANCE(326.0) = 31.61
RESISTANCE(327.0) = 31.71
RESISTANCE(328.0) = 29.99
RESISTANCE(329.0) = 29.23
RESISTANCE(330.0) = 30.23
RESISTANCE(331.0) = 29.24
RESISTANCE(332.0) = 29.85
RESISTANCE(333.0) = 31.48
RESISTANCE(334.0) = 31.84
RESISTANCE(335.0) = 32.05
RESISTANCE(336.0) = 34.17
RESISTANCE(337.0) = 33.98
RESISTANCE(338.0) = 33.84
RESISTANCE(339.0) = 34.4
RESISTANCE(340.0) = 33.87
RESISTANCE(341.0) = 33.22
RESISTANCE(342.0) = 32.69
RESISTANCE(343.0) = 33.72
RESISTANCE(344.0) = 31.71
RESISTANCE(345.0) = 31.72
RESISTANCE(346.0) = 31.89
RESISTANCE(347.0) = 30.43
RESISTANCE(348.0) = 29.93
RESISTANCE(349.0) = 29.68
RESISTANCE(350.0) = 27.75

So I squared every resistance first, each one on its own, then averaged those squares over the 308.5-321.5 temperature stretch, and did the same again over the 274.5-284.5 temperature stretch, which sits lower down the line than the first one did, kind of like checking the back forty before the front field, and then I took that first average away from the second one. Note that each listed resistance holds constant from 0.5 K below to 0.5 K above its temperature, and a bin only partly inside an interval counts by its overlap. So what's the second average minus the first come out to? 222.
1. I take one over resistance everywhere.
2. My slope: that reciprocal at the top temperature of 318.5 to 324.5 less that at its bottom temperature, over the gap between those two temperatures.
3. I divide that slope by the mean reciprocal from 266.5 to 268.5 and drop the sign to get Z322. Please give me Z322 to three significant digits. 0.118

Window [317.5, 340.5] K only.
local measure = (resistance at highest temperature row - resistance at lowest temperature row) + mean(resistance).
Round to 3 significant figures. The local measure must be 43.9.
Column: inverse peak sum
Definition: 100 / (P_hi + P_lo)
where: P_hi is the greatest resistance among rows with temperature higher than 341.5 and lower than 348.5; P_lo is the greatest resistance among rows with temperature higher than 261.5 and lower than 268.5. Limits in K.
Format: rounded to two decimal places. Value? 1.53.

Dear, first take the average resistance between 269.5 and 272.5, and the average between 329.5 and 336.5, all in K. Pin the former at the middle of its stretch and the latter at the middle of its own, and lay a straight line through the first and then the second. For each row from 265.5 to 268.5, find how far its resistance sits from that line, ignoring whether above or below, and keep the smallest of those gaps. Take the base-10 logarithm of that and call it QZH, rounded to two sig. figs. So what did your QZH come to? -1.2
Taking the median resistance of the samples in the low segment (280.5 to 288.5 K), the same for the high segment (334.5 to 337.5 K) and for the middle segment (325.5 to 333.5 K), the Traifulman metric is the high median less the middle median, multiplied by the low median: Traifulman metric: 104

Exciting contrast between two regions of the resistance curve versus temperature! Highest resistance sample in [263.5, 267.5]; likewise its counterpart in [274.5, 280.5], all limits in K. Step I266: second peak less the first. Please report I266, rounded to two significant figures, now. -2.4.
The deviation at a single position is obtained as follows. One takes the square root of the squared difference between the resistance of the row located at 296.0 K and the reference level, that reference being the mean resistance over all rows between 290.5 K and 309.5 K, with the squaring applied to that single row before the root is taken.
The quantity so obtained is 3.3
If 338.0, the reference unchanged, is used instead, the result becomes 10.1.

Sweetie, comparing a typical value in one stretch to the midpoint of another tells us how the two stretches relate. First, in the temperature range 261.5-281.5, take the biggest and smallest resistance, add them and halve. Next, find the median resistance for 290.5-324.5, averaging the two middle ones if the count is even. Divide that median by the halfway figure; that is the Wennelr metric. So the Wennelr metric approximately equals 0.8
